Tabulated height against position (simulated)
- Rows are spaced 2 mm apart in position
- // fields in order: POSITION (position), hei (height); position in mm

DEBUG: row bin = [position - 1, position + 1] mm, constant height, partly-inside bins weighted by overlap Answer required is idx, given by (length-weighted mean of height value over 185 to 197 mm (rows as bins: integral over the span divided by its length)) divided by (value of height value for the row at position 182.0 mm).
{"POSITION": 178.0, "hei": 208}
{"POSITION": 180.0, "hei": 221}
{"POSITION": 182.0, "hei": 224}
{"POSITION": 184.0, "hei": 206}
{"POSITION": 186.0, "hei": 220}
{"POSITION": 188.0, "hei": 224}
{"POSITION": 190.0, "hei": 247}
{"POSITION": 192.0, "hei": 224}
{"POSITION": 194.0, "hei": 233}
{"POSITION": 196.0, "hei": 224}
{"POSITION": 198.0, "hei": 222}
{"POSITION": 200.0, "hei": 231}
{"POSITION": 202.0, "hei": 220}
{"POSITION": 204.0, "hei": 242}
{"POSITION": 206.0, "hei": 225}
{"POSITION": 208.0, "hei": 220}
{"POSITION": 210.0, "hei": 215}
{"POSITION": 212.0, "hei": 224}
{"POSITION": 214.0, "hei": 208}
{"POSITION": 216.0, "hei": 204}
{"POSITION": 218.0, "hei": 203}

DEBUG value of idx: 1.02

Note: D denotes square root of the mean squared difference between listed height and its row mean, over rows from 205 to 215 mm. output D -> 6.3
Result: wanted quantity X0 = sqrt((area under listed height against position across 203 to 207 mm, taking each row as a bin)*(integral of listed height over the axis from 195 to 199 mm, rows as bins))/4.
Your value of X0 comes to 228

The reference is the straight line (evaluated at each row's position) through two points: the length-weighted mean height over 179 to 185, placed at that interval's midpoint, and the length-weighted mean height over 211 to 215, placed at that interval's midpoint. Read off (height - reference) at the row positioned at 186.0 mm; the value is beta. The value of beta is 3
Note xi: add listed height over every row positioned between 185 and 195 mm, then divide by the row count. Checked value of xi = 230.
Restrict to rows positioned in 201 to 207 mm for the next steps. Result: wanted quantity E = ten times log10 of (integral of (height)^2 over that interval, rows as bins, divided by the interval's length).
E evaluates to 47.2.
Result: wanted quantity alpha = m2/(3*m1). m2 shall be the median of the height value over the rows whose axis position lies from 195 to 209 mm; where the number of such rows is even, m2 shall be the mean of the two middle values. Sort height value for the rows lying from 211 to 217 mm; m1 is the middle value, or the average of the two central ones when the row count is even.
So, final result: 0.359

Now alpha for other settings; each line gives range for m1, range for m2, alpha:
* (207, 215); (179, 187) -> 0.338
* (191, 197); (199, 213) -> 0.333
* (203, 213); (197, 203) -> 0.330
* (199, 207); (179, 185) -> 0.323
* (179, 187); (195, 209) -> 0.339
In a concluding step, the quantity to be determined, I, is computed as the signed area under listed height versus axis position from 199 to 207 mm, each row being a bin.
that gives 1836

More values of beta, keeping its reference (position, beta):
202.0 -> 4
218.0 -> -13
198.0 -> 6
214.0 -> -8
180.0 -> 4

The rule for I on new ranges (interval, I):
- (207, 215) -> 1734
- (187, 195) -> 1856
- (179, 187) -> 1742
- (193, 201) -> 1820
